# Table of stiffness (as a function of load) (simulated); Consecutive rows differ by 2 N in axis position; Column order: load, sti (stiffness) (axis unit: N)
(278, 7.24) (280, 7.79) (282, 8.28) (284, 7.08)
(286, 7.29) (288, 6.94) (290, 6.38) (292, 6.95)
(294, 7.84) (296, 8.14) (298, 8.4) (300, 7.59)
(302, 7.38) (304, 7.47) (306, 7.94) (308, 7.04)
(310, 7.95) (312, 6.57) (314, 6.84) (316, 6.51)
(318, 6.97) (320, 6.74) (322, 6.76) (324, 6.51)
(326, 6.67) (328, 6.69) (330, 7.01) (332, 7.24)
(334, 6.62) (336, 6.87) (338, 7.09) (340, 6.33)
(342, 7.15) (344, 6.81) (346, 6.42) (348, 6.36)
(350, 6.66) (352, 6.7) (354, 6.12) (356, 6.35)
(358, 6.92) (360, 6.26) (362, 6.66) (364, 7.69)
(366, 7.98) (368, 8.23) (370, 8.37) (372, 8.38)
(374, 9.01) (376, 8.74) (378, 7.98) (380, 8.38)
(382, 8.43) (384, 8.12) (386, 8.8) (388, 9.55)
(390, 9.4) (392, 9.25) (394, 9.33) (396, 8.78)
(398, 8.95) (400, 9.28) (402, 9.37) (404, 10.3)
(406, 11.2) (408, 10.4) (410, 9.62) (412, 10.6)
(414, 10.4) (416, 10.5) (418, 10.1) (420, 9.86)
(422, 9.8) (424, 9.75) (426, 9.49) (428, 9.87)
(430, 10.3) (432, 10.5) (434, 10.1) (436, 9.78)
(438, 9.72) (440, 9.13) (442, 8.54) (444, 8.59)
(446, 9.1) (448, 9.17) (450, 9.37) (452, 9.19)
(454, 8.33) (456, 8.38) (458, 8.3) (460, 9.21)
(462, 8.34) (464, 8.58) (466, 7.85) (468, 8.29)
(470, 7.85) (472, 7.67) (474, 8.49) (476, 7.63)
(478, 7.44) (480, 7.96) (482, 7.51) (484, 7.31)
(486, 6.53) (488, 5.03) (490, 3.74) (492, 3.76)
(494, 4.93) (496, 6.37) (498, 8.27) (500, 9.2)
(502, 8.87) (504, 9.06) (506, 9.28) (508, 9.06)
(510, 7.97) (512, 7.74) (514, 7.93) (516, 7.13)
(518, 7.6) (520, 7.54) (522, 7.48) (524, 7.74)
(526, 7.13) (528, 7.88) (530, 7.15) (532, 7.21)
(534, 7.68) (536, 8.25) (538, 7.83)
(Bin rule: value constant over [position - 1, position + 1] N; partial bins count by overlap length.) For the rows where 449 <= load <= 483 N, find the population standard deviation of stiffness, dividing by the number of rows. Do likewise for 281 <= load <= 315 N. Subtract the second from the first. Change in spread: -0.01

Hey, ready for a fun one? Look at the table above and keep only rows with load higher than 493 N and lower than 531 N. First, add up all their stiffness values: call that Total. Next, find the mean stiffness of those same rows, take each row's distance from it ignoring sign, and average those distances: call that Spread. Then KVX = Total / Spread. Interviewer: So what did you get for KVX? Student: 194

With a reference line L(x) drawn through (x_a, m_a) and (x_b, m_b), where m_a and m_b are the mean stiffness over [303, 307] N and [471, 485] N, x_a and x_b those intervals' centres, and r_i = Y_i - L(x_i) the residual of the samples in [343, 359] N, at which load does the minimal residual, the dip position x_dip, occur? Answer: 354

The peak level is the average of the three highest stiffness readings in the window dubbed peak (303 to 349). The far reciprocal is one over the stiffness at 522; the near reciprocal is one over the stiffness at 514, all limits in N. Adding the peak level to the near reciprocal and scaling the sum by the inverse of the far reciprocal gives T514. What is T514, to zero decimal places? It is 59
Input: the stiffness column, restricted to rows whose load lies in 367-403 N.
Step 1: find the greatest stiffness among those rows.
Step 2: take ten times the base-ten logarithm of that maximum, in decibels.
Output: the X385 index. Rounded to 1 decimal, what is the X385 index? 9.8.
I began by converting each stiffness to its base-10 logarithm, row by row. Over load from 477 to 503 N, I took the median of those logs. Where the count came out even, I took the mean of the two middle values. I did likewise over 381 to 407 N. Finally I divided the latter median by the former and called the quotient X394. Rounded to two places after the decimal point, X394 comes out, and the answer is 1.12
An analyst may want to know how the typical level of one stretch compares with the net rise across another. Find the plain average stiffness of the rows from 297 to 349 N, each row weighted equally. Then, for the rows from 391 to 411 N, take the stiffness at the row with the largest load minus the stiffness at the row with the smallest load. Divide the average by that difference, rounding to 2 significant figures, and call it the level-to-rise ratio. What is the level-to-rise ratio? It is 19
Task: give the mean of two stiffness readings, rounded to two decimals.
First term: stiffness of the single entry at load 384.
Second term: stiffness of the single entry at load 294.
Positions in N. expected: 7.98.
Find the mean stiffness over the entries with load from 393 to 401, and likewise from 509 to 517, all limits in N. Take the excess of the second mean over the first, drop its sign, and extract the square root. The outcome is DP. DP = 1.2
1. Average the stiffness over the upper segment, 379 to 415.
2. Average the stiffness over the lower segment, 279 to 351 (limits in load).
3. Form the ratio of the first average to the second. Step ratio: 1.33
